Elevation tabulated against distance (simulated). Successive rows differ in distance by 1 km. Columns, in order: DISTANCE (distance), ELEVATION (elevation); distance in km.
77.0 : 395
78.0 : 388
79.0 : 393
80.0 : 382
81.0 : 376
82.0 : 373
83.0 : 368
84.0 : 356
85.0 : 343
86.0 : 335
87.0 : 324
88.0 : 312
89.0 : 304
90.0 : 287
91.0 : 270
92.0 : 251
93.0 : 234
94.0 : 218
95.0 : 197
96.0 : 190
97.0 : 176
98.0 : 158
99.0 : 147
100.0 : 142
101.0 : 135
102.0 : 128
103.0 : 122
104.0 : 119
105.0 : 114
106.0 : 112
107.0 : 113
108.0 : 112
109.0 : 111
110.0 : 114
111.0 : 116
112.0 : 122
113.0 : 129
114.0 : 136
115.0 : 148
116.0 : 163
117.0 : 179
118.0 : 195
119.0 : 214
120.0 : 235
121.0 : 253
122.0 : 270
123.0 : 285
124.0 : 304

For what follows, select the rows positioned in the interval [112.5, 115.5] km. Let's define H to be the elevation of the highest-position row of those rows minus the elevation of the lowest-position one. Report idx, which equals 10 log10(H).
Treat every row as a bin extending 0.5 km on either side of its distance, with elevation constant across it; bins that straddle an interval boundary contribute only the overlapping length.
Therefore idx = 12.8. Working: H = 19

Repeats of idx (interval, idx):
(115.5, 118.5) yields 15.1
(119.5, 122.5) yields 15.4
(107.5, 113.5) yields 12.3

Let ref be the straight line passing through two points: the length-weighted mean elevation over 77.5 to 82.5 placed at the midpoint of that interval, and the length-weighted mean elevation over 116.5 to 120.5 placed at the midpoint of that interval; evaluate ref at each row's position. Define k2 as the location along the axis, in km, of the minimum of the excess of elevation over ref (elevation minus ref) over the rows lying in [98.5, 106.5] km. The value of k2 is 103.0 km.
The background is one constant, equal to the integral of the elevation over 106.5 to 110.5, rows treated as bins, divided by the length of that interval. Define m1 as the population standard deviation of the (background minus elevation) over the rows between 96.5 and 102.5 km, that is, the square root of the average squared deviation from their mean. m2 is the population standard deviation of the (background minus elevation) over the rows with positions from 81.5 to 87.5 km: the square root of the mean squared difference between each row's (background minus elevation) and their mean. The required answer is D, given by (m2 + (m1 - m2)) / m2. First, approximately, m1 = 16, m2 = 18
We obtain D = 0.90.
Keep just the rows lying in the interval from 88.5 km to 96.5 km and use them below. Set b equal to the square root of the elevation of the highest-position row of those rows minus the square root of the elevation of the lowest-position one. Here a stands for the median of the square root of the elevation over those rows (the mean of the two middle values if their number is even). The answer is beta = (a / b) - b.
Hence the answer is -0.6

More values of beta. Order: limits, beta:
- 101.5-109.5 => -12.9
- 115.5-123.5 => -0.5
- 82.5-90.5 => -5.9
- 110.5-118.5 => 0.5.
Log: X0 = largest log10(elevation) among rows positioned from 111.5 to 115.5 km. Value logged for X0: 2.2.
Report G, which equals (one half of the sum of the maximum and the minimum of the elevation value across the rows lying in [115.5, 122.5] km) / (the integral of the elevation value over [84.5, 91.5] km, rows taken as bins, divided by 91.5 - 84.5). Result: 0.70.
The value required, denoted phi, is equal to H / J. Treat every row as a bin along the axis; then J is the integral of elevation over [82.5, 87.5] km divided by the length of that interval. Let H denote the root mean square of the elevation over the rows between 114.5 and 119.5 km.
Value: 0.53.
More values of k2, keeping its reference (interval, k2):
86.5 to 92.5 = 92.0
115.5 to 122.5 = 116.0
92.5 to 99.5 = 99.0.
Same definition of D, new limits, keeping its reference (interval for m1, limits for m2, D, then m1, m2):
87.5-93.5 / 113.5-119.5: 1.04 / 28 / 27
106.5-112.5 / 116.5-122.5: 0.11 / 4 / 32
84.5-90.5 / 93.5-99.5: 0.79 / 19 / 24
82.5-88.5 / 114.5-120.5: 0.64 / 19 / 30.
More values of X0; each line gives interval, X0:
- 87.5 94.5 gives 2.5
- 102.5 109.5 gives 2.1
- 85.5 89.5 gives 2.5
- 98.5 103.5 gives 2.2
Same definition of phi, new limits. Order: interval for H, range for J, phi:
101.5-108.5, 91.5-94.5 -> 0.50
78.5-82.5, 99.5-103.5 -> 2.89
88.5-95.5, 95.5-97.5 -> 1.39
